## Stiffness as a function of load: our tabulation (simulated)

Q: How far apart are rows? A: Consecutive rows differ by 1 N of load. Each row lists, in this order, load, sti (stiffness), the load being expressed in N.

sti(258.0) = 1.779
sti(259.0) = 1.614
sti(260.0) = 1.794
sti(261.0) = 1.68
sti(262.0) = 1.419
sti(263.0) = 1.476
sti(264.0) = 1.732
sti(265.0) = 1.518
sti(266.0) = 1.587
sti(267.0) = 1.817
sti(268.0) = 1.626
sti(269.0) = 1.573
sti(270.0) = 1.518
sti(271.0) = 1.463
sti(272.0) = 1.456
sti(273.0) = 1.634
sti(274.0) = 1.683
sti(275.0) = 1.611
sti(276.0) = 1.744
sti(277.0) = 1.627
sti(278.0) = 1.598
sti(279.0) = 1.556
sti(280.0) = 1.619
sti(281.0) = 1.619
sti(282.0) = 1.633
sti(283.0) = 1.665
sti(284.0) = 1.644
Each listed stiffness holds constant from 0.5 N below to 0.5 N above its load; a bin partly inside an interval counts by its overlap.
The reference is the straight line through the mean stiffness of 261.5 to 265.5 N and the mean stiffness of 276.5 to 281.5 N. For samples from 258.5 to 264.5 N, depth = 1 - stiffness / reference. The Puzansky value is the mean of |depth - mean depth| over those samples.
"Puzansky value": 0.08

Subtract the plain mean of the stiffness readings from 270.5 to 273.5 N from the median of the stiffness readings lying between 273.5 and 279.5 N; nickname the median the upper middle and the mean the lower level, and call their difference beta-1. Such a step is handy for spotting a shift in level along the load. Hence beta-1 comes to 0.10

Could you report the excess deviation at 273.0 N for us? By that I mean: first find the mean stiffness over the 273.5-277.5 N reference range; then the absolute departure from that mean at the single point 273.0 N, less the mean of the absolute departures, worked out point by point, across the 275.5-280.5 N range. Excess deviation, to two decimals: -0.04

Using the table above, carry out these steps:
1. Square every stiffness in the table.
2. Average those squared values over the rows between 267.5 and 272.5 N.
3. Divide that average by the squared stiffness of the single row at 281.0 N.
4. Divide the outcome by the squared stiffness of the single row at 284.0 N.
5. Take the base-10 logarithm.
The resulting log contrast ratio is -0.482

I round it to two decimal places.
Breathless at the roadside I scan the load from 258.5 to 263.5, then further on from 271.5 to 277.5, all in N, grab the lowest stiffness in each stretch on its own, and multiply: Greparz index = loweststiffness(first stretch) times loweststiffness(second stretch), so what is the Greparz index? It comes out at 2.07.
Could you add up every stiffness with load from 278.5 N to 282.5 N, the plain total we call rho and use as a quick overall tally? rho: 6.43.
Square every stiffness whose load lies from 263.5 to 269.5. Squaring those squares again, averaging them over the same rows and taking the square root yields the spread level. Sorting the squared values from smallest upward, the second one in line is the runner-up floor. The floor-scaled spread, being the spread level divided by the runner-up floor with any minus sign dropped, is 1.10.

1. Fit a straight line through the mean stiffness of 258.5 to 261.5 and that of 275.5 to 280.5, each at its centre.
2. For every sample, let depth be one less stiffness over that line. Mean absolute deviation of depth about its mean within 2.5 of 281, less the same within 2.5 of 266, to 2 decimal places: -0.04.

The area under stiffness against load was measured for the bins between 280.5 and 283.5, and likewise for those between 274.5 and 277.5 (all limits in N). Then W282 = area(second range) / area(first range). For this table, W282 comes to 1.0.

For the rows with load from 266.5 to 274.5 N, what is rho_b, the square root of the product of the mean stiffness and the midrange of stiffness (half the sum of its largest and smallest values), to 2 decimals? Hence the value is 1.62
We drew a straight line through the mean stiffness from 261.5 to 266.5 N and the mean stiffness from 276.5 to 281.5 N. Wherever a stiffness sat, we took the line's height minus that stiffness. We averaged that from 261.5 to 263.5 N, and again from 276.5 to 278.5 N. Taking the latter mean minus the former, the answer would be -0.11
